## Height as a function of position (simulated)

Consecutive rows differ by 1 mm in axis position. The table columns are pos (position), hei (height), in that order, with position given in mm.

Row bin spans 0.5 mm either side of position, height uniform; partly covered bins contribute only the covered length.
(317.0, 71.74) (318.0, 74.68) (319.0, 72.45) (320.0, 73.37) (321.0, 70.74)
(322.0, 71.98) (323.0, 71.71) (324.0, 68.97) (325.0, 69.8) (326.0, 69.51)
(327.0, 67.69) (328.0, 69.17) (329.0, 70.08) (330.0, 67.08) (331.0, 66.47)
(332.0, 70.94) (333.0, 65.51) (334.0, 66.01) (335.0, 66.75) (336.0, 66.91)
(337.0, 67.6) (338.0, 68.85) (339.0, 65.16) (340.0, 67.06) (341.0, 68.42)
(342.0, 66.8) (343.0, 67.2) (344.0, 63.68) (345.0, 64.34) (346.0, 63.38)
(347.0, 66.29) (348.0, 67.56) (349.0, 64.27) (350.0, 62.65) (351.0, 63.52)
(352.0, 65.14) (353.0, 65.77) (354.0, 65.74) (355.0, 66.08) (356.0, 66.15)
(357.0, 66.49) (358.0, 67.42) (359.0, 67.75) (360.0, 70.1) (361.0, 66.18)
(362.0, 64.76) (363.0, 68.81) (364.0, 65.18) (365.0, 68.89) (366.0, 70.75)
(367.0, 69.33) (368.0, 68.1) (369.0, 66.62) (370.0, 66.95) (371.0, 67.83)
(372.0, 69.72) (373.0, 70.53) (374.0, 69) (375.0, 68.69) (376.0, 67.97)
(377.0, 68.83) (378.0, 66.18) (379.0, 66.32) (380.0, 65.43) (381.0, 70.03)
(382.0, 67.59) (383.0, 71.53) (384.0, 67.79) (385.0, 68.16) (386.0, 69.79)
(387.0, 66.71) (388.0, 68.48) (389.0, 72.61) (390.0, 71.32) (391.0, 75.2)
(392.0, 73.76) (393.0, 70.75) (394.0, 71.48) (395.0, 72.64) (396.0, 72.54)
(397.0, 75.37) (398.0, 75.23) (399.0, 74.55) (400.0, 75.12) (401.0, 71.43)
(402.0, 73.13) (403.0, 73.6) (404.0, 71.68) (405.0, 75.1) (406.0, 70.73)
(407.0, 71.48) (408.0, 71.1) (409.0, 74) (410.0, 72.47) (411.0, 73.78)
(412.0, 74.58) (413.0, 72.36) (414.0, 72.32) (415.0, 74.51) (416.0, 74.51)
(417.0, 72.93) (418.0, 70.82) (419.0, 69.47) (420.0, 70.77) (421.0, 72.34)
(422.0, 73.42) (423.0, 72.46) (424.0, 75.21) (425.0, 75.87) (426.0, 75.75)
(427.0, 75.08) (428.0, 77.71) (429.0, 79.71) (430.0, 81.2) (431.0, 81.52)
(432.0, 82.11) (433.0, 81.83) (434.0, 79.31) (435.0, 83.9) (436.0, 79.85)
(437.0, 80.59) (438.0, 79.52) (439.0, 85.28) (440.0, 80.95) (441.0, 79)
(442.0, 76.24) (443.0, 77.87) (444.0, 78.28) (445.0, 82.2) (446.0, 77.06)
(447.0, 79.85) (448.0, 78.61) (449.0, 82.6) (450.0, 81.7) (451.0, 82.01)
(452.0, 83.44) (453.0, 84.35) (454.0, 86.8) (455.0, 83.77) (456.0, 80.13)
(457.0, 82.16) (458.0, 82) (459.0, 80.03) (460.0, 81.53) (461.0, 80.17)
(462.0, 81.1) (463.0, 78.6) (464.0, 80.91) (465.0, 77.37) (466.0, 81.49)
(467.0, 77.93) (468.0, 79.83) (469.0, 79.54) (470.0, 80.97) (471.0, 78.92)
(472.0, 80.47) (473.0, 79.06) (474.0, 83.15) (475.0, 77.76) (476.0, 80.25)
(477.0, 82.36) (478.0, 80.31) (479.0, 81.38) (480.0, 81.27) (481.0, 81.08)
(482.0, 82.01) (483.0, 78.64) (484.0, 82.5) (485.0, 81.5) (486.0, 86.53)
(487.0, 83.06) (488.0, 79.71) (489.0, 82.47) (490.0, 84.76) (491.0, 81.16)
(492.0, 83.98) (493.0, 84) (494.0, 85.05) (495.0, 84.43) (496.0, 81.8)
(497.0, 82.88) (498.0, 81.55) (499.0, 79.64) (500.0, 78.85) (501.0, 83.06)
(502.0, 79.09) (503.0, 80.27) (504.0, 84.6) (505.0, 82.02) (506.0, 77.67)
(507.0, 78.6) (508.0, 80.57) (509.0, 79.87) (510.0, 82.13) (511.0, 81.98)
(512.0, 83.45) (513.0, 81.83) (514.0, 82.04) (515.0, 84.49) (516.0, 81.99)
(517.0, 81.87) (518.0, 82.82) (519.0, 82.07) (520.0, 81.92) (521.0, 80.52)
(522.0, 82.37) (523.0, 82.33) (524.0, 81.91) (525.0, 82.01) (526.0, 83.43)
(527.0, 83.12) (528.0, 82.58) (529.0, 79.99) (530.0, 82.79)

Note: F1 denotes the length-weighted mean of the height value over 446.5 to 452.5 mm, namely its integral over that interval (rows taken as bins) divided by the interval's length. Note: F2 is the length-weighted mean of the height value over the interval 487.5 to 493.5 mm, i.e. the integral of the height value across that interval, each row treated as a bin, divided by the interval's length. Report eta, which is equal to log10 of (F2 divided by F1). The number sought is 0.007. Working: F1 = 81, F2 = 82.7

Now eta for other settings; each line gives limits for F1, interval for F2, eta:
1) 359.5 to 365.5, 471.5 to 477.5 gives 0.078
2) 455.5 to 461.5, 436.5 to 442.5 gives -0.004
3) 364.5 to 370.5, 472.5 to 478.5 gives 0.070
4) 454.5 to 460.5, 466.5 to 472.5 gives -0.011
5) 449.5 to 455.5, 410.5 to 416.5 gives -0.055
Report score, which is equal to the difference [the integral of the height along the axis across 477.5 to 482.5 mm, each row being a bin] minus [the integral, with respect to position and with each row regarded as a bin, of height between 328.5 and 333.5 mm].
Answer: 66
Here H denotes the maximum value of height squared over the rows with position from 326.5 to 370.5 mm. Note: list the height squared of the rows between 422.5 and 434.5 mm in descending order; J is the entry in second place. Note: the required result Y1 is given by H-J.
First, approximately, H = 5032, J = 6696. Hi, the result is -1664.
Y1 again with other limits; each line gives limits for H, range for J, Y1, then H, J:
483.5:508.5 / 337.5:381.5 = 2513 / 7487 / 4974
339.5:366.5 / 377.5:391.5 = -267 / 5006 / 5272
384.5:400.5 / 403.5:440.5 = -1359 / 5681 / 7039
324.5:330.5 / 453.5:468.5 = -2106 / 4911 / 7017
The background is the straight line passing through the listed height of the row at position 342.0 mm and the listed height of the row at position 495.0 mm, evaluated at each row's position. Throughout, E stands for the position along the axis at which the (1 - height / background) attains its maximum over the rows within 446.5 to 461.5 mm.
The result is 448.0 mm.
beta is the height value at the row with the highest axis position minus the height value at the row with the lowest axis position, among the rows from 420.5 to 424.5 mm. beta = 2.9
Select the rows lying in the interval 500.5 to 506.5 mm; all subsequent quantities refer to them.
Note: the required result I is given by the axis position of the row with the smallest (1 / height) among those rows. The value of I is 504.0 mm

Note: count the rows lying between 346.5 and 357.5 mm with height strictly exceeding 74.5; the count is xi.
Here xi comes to 0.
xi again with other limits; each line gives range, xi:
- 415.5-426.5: 4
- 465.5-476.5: 11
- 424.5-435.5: 11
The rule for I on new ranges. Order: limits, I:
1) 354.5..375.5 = 366.0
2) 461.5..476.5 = 474.0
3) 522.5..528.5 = 526.0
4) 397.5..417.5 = 398.0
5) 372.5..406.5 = 397.0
